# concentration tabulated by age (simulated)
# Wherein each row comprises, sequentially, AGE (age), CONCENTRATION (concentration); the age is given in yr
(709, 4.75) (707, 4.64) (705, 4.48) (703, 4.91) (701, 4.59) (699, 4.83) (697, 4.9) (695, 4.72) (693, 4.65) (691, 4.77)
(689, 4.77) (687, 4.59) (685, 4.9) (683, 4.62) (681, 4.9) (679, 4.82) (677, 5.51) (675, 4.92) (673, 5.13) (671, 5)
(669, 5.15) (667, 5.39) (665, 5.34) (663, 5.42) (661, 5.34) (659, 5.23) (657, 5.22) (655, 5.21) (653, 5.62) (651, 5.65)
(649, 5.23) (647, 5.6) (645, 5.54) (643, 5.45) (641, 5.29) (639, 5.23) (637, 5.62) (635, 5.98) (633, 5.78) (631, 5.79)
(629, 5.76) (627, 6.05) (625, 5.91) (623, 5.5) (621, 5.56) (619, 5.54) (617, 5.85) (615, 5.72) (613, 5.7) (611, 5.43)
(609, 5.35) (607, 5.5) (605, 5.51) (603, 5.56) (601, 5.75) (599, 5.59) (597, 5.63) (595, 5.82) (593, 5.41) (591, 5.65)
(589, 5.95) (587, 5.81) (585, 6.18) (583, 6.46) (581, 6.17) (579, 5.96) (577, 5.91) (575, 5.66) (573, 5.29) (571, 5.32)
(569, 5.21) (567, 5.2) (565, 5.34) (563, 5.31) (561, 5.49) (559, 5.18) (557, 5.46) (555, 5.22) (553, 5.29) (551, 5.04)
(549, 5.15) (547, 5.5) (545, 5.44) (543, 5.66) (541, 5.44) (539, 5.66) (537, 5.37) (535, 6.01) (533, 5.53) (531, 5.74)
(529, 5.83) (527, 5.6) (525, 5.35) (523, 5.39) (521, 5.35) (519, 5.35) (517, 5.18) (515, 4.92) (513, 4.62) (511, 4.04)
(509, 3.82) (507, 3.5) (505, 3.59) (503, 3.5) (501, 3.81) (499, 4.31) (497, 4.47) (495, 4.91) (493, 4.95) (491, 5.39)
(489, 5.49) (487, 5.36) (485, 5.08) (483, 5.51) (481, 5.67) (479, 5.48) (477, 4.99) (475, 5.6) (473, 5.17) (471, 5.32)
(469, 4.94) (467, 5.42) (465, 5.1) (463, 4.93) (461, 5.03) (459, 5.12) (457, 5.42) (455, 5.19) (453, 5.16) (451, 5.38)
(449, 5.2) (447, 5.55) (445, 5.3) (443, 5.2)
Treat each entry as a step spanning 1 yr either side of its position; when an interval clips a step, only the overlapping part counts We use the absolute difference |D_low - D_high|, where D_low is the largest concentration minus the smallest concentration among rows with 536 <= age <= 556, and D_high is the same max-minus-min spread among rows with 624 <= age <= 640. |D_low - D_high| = 0.20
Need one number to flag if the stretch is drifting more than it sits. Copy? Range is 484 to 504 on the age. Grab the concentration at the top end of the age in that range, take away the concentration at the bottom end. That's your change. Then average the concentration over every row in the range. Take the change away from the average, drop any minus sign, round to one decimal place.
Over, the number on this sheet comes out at 6.3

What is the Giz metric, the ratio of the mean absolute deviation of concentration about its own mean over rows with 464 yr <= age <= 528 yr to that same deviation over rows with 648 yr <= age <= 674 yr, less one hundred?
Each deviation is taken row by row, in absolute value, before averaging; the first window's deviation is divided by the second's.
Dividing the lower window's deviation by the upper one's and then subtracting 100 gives -96.3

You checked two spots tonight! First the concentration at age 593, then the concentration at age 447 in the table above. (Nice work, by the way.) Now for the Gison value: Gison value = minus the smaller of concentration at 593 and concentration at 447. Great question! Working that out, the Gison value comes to -5.41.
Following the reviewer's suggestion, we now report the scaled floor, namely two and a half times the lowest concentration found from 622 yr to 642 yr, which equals 13.1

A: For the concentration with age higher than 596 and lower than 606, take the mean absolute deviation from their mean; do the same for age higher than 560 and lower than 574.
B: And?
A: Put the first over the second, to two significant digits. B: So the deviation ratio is 1.0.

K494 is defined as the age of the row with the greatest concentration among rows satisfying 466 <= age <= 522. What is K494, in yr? 481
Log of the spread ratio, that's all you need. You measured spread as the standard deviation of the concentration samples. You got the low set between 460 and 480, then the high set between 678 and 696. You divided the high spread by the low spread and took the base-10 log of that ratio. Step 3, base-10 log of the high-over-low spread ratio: -0.33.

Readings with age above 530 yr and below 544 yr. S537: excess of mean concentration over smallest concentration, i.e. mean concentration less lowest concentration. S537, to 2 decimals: 0.26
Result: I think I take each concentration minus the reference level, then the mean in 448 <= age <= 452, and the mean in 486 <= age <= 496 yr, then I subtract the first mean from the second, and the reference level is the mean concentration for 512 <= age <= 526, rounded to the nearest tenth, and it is -0.1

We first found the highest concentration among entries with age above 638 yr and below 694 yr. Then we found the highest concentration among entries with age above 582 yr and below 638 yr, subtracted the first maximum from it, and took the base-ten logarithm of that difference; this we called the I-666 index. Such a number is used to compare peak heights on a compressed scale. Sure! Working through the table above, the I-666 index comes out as -0.1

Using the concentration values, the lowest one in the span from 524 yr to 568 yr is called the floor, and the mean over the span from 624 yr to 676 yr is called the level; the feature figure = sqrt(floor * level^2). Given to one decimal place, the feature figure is 12.2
